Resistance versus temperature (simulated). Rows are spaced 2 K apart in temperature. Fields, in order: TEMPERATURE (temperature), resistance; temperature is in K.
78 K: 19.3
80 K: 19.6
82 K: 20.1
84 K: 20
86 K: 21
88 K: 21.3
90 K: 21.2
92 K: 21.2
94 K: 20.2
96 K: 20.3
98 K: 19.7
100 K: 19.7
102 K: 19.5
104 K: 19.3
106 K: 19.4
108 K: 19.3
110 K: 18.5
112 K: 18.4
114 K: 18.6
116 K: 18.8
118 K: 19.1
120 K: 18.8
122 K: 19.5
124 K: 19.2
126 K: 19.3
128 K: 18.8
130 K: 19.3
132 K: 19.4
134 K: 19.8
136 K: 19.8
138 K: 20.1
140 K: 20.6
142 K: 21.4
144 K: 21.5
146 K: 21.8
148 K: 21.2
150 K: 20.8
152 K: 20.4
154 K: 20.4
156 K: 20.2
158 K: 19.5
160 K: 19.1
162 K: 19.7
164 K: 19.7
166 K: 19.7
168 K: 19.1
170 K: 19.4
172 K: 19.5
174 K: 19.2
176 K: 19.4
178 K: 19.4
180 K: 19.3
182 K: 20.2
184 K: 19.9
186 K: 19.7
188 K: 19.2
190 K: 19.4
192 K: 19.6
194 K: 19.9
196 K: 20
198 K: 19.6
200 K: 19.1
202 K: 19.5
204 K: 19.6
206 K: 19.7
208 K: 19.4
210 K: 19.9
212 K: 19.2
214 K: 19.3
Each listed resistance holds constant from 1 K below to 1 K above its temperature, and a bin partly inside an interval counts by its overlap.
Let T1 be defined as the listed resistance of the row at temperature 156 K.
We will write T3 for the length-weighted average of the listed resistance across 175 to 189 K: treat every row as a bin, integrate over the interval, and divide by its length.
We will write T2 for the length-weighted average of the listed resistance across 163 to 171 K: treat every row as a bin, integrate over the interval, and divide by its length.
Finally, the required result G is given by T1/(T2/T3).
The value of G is 20.3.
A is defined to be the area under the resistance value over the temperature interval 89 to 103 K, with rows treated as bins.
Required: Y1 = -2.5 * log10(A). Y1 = -6.13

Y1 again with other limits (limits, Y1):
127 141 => -6.10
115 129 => -6.07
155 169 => -6.09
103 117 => -6.06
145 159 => -6.15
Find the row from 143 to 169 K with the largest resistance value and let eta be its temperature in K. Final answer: 146 K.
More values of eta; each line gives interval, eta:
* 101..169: 146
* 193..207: 196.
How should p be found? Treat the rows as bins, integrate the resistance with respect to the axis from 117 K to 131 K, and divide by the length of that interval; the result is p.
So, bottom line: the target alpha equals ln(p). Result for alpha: 2.95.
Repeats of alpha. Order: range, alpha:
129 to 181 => 3.00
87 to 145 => 2.98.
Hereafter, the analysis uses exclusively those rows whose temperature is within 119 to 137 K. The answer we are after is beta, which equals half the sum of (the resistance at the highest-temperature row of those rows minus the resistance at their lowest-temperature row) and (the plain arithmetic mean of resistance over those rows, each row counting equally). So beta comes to 10.2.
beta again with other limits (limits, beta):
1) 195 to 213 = 9.4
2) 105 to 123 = 9.5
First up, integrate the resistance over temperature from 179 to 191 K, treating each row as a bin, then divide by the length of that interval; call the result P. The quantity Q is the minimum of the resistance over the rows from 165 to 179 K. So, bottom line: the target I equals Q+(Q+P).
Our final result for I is 57.8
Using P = 19.6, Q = 19.1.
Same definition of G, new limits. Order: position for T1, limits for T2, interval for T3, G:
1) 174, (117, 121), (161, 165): 20.0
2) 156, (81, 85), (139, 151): 21.4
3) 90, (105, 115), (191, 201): 22.1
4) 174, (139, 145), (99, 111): 17.5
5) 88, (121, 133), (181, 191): 21.8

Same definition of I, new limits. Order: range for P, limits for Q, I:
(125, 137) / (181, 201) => 57.6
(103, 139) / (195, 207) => 57.4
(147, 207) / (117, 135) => 57.3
